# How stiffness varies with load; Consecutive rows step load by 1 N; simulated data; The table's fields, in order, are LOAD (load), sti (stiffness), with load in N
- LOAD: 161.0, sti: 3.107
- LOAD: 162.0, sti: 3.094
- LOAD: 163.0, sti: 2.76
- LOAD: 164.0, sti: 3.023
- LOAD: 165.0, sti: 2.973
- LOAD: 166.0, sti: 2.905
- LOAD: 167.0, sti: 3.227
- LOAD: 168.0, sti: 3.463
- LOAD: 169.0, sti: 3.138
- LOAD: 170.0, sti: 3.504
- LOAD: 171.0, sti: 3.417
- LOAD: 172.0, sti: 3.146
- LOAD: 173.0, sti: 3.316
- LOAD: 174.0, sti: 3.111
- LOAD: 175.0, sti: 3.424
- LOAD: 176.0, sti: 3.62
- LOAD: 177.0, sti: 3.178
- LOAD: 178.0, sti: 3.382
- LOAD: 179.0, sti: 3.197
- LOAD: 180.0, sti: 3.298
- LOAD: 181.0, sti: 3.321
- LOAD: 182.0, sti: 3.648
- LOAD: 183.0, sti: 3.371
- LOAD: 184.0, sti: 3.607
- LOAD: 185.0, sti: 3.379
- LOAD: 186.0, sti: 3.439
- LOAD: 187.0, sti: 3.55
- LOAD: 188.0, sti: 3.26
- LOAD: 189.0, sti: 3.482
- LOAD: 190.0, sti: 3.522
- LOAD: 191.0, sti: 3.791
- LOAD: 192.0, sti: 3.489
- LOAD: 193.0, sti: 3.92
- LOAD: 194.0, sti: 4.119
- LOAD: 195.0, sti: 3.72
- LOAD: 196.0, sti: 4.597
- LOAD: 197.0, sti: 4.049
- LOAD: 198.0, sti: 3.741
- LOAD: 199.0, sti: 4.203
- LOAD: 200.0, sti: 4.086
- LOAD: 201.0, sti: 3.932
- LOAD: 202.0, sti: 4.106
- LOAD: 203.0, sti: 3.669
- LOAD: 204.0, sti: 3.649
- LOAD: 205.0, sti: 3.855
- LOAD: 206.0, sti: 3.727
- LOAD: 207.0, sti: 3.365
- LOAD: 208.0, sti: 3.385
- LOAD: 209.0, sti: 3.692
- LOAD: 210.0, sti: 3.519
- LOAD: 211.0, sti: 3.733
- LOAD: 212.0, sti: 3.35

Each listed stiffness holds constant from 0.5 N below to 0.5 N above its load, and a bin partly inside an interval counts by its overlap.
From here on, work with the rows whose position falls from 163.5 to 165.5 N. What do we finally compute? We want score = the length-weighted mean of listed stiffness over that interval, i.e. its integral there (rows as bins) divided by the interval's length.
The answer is 3.00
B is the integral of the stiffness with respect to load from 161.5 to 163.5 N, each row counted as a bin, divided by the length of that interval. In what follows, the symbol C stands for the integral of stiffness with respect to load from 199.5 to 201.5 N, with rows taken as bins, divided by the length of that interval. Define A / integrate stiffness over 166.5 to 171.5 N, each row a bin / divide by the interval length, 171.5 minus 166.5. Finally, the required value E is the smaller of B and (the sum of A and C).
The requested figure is 2.9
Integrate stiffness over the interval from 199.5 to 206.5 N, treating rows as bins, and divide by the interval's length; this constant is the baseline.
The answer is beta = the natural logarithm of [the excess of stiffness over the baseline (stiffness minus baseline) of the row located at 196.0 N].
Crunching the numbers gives -0.31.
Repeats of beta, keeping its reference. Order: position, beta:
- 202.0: -1.40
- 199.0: -1.07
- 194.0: -1.35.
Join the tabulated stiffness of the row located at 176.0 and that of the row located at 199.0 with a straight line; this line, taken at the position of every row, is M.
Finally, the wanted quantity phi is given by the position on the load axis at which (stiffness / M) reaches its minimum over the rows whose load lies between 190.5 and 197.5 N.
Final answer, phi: 192.0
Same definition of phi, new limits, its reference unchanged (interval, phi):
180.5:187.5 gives 185.0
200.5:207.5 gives 207.0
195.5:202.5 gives 198.0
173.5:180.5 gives 179.0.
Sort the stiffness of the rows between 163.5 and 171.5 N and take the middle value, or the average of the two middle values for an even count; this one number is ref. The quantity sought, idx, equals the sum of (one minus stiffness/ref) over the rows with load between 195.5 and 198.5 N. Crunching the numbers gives -0.89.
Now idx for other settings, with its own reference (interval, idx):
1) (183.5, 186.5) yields -0.28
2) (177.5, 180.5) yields -0.10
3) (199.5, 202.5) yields -0.81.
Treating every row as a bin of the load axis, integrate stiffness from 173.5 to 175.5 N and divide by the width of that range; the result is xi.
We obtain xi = 3.27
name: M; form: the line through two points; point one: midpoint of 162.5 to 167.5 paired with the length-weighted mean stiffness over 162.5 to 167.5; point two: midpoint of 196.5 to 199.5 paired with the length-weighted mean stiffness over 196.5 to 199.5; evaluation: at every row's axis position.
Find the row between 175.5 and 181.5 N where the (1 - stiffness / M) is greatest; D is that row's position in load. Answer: 179.0 N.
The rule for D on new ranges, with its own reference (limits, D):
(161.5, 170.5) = 163.0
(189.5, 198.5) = 192.0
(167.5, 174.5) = 174.0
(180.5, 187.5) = 185.0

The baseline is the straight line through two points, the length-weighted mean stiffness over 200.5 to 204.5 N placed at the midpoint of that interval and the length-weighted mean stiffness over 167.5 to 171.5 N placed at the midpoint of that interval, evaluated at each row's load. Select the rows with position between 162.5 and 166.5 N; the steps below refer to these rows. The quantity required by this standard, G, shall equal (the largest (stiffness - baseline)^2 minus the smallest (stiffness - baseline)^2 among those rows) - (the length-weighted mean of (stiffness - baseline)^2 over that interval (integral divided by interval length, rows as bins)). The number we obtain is 0.037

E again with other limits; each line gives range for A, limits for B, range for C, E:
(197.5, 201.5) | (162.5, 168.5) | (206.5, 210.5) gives 3.1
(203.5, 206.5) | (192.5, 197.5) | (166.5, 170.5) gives 4.1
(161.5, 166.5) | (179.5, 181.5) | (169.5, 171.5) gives 3.3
